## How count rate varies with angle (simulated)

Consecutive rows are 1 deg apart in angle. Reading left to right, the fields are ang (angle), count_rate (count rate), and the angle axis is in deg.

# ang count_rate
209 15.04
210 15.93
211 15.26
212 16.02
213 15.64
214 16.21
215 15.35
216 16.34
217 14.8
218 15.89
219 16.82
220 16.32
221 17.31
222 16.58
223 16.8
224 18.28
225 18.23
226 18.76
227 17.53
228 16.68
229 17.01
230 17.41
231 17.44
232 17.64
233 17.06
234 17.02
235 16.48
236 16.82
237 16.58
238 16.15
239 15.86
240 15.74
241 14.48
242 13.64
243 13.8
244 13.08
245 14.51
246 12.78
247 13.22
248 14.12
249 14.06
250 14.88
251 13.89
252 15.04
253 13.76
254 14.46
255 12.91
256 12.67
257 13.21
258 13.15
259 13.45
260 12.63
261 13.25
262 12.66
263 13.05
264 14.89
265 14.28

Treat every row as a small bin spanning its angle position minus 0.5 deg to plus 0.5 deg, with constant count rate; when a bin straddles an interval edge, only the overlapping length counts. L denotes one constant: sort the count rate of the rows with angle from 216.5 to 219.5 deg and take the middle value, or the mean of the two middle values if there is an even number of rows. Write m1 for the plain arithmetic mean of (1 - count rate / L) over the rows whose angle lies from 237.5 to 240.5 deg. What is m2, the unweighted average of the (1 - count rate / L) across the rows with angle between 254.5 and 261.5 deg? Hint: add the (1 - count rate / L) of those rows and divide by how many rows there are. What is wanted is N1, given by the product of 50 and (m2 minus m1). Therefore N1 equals 9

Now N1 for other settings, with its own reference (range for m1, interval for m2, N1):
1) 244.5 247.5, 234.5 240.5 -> -9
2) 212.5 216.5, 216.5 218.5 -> 2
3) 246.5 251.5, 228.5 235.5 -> -10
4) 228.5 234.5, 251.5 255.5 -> 10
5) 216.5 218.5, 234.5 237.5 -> -4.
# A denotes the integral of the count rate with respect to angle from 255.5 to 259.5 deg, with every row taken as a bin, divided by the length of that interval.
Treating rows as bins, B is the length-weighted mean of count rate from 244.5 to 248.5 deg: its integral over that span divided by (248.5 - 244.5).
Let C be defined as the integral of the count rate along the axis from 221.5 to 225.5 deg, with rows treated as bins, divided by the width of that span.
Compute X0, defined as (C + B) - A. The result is 18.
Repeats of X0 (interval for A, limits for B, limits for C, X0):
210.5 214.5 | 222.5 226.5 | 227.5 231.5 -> 19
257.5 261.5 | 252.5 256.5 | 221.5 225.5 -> 18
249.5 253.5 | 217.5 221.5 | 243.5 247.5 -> 16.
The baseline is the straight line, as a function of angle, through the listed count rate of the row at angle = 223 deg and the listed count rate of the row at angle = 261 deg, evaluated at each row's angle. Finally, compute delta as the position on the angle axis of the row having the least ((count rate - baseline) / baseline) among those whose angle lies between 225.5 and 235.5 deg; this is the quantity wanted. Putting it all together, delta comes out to 228 deg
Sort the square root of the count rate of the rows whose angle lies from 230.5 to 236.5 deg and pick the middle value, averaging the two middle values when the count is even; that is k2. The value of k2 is 4.13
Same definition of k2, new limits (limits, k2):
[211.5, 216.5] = 4.00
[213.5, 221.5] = 4.03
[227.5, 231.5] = 4.15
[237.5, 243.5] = 3.89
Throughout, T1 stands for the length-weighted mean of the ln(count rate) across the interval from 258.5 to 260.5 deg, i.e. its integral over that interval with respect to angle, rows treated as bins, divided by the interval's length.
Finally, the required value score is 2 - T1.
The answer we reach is -0.57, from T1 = 2.57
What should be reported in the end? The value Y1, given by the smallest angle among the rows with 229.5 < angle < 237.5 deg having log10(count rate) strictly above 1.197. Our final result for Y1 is 230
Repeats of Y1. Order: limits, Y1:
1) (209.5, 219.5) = 210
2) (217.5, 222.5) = 218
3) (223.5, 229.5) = 224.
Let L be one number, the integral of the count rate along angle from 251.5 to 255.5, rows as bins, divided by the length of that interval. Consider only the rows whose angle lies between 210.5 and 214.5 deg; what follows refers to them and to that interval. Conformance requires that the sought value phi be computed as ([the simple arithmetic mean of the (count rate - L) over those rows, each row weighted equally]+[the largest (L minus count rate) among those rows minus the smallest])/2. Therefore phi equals 1.3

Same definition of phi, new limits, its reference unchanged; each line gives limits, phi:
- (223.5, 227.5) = 2.7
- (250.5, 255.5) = 1.0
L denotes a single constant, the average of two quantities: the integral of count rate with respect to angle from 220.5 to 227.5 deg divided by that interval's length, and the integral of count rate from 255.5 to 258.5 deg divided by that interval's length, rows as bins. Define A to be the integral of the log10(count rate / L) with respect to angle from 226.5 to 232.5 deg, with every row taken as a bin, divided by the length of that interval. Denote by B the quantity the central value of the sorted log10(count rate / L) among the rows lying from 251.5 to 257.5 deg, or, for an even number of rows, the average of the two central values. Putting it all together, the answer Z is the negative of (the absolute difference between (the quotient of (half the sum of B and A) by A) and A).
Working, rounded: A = 0.052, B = -0.056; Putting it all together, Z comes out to -0.09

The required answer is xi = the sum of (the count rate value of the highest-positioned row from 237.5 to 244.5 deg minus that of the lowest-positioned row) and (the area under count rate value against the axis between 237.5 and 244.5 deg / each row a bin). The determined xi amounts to 100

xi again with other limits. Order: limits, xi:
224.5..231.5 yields 122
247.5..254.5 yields 101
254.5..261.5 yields 92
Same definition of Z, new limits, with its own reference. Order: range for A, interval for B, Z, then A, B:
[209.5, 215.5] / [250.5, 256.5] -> -1.48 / 0.011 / -0.045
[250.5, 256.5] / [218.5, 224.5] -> -0.12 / -0.047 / 0.040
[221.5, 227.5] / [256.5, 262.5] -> -0.09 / 0.062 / -0.066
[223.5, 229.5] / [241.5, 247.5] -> -0.02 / 0.063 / -0.057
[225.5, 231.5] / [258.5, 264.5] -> -0.14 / 0.057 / -0.067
